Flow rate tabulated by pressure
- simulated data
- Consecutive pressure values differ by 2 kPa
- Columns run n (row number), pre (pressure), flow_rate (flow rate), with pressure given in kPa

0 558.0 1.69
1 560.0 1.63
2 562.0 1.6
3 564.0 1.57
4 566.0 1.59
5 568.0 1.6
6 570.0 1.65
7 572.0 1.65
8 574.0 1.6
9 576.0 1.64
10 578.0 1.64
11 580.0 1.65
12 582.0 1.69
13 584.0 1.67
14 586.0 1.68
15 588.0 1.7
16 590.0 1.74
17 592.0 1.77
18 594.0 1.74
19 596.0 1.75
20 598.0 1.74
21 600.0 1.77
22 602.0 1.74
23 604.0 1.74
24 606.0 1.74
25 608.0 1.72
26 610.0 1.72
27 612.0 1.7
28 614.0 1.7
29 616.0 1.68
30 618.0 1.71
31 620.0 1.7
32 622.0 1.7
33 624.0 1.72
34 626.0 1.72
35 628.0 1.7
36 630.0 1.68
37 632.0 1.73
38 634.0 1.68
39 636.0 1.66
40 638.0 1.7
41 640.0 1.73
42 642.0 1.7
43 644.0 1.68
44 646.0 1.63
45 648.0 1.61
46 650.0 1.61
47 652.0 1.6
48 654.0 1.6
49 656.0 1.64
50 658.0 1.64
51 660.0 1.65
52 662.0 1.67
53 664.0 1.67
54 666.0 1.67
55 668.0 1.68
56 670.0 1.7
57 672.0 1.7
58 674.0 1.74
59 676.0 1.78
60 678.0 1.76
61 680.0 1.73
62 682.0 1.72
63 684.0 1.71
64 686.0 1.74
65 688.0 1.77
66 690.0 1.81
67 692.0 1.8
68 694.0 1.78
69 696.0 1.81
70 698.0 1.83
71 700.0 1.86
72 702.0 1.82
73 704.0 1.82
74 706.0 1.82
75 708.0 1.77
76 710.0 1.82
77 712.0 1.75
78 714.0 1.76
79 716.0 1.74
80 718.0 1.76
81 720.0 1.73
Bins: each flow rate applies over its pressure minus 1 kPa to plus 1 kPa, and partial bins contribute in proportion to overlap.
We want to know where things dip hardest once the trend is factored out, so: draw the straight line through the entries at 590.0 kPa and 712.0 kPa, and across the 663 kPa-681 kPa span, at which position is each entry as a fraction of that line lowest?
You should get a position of 666.0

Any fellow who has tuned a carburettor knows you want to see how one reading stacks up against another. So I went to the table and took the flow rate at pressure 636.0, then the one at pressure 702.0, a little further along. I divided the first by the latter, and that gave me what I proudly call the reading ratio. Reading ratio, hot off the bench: 0.91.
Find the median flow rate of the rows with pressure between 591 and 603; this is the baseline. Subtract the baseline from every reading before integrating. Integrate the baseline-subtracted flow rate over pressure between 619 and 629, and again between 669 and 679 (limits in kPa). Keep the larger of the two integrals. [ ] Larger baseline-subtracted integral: -0.1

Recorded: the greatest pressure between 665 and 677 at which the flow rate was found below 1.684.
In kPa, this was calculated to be 668.0 kPa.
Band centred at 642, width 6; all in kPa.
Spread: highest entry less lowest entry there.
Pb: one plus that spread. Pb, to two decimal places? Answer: 1.05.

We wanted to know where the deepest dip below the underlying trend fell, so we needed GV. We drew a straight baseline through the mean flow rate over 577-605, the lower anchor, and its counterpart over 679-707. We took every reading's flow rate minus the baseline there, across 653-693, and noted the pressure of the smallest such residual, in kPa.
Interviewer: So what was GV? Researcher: 654.0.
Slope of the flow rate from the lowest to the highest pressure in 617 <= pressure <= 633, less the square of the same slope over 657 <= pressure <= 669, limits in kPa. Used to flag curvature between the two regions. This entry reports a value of 0.0014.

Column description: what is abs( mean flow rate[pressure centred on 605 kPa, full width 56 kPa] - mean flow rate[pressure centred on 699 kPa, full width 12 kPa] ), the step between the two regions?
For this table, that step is 0.11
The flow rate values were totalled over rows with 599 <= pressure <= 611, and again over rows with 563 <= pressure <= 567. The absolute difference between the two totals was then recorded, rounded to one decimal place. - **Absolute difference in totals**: 7.3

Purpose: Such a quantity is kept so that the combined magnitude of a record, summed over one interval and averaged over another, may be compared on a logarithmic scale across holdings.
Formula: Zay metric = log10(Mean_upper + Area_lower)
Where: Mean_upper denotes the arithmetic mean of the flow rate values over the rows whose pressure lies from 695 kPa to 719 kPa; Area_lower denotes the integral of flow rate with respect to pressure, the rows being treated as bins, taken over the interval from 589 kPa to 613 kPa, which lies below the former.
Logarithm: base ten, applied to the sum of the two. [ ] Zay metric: 1.64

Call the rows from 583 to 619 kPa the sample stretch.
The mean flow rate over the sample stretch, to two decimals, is 1.72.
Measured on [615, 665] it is 1.67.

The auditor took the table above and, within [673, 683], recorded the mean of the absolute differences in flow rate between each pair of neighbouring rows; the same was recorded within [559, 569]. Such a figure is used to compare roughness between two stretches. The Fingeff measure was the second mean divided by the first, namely 0.9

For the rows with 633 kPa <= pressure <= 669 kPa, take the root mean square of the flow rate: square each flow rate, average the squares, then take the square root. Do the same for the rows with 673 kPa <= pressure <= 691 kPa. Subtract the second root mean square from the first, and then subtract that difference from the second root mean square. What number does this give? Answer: 1.85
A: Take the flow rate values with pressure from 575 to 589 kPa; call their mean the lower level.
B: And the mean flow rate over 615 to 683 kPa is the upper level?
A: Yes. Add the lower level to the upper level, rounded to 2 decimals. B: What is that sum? 3.35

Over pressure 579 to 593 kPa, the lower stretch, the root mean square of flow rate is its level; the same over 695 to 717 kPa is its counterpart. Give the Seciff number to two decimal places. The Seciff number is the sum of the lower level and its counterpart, 3.50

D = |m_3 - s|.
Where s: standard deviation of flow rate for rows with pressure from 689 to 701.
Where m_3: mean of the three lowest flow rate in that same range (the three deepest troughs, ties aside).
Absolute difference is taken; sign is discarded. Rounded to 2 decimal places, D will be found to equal 1.77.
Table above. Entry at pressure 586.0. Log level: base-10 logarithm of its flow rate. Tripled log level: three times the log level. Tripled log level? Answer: 0.68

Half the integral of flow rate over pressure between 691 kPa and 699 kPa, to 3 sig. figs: 7.22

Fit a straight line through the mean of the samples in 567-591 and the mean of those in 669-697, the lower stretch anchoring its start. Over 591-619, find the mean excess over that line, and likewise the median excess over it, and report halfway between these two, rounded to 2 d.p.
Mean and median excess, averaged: 0.05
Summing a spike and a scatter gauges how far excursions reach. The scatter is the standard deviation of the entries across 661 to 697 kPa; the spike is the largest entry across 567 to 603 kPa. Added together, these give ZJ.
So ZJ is 1.82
